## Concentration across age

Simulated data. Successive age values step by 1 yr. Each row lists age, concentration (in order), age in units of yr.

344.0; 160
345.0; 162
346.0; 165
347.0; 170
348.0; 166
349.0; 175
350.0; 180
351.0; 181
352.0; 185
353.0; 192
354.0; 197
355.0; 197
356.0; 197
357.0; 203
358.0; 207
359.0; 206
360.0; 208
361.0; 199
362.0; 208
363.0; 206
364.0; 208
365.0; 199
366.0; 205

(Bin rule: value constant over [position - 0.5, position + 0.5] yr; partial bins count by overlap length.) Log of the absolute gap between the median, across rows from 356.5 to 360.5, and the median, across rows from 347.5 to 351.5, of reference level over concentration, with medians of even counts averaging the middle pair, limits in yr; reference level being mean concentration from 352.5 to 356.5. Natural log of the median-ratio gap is -1.9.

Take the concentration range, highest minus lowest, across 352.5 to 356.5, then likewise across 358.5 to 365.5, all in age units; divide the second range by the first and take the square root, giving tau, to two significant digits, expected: 1.3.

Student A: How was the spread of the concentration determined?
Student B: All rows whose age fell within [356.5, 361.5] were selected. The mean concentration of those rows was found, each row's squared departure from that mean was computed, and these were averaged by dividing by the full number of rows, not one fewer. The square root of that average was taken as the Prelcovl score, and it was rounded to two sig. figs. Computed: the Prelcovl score 3.3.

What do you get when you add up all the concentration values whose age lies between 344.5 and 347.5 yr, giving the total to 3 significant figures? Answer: 497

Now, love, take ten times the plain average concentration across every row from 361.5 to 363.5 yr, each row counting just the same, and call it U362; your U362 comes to 2070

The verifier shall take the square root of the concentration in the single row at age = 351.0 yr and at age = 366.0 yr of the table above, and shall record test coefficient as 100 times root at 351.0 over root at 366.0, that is 94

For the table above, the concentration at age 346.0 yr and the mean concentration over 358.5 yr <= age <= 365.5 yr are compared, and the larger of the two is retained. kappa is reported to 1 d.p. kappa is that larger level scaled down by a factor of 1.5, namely 136.6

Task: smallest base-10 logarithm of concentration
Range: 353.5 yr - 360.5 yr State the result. 2.29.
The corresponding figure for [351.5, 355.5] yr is 2.27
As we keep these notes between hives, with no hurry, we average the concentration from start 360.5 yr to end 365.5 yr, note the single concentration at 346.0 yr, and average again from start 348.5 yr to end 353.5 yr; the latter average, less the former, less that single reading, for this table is -186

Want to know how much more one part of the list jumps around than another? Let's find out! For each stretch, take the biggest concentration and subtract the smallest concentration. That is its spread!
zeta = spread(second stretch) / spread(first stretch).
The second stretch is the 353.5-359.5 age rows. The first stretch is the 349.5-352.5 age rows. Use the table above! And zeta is 2.0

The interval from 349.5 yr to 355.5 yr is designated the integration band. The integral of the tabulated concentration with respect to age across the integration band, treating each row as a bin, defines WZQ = 1132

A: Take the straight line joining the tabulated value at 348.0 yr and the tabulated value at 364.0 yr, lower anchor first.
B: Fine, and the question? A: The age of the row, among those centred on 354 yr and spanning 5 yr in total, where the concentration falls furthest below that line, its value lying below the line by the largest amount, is 352.0 yr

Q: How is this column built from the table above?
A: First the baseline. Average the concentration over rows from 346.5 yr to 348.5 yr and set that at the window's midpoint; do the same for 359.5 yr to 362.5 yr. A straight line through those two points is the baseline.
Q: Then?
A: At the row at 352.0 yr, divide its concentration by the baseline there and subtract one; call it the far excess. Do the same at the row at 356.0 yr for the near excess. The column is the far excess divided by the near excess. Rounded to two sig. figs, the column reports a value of 0.87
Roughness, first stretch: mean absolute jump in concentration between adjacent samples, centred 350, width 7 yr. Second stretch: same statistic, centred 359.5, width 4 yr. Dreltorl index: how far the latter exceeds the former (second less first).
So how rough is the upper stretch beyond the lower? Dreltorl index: -1.0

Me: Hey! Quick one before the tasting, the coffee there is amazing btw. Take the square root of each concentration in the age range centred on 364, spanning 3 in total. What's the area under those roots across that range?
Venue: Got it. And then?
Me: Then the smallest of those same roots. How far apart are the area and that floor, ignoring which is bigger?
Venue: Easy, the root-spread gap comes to 29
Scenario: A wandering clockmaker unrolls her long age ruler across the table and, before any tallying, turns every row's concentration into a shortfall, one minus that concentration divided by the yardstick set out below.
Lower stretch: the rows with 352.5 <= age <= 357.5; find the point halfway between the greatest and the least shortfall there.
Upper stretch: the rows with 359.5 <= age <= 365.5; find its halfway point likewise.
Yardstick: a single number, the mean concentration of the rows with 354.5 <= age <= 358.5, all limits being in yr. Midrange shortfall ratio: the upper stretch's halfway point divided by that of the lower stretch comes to -0.71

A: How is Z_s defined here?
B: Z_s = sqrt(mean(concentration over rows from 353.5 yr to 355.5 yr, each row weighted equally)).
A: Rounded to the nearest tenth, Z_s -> 14.0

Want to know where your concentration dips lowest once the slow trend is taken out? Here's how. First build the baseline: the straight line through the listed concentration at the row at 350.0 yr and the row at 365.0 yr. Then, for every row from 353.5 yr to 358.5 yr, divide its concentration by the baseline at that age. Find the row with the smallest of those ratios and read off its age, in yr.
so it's 356.0 yr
